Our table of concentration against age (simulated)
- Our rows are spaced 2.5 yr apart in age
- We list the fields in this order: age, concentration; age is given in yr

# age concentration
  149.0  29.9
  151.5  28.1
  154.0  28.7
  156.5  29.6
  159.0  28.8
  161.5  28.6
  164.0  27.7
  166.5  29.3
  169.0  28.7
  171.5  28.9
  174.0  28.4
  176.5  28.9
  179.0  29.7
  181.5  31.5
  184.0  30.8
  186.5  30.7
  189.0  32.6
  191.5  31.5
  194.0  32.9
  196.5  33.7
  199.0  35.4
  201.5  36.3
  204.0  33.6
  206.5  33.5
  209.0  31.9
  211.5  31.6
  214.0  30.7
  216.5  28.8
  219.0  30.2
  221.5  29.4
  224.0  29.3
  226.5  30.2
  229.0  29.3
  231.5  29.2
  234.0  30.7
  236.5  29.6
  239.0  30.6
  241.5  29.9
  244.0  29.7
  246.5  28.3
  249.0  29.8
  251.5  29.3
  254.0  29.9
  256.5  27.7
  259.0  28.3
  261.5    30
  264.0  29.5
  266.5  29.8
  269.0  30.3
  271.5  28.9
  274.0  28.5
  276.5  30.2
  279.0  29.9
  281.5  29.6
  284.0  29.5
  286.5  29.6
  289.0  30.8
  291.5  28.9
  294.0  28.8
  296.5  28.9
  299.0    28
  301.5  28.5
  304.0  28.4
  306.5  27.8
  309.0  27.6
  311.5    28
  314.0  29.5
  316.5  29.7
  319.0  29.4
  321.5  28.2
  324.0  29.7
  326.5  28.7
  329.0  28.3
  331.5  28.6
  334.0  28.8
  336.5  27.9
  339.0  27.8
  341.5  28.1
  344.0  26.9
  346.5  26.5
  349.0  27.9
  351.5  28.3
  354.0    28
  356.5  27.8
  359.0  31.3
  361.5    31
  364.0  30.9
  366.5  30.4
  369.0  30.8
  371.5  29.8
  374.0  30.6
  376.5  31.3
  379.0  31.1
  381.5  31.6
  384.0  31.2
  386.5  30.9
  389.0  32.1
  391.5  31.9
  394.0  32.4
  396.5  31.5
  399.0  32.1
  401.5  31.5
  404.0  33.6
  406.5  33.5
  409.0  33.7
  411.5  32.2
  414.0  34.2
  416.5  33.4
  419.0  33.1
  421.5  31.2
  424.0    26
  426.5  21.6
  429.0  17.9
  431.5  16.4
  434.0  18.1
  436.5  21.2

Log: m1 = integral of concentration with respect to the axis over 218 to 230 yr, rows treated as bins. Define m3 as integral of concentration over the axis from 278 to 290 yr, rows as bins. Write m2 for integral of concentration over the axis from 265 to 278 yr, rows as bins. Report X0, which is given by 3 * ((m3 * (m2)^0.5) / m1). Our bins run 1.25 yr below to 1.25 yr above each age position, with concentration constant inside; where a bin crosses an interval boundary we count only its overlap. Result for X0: 59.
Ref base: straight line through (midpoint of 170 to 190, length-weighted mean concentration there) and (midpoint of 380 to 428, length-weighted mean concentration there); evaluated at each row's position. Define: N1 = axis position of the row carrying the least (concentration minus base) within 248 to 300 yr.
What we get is 256.5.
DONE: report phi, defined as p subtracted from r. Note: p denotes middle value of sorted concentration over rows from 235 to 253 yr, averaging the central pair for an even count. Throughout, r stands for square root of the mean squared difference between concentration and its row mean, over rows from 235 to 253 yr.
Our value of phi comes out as -29.1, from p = 29.7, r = 0.6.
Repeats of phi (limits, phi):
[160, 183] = -27.9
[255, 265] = -28.0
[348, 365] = -26.8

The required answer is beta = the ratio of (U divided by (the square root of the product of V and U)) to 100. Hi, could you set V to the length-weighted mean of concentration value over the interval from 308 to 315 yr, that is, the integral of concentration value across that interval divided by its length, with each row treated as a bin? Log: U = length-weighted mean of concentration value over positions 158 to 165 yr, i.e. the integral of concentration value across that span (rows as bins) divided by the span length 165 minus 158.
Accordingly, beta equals 0.0100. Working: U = 28.4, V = 28.4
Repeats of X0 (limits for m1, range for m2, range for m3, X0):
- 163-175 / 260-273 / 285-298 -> 65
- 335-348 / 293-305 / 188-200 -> 62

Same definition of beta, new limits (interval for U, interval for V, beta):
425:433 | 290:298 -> 0.0081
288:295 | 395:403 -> 0.0096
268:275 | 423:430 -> 0.0116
